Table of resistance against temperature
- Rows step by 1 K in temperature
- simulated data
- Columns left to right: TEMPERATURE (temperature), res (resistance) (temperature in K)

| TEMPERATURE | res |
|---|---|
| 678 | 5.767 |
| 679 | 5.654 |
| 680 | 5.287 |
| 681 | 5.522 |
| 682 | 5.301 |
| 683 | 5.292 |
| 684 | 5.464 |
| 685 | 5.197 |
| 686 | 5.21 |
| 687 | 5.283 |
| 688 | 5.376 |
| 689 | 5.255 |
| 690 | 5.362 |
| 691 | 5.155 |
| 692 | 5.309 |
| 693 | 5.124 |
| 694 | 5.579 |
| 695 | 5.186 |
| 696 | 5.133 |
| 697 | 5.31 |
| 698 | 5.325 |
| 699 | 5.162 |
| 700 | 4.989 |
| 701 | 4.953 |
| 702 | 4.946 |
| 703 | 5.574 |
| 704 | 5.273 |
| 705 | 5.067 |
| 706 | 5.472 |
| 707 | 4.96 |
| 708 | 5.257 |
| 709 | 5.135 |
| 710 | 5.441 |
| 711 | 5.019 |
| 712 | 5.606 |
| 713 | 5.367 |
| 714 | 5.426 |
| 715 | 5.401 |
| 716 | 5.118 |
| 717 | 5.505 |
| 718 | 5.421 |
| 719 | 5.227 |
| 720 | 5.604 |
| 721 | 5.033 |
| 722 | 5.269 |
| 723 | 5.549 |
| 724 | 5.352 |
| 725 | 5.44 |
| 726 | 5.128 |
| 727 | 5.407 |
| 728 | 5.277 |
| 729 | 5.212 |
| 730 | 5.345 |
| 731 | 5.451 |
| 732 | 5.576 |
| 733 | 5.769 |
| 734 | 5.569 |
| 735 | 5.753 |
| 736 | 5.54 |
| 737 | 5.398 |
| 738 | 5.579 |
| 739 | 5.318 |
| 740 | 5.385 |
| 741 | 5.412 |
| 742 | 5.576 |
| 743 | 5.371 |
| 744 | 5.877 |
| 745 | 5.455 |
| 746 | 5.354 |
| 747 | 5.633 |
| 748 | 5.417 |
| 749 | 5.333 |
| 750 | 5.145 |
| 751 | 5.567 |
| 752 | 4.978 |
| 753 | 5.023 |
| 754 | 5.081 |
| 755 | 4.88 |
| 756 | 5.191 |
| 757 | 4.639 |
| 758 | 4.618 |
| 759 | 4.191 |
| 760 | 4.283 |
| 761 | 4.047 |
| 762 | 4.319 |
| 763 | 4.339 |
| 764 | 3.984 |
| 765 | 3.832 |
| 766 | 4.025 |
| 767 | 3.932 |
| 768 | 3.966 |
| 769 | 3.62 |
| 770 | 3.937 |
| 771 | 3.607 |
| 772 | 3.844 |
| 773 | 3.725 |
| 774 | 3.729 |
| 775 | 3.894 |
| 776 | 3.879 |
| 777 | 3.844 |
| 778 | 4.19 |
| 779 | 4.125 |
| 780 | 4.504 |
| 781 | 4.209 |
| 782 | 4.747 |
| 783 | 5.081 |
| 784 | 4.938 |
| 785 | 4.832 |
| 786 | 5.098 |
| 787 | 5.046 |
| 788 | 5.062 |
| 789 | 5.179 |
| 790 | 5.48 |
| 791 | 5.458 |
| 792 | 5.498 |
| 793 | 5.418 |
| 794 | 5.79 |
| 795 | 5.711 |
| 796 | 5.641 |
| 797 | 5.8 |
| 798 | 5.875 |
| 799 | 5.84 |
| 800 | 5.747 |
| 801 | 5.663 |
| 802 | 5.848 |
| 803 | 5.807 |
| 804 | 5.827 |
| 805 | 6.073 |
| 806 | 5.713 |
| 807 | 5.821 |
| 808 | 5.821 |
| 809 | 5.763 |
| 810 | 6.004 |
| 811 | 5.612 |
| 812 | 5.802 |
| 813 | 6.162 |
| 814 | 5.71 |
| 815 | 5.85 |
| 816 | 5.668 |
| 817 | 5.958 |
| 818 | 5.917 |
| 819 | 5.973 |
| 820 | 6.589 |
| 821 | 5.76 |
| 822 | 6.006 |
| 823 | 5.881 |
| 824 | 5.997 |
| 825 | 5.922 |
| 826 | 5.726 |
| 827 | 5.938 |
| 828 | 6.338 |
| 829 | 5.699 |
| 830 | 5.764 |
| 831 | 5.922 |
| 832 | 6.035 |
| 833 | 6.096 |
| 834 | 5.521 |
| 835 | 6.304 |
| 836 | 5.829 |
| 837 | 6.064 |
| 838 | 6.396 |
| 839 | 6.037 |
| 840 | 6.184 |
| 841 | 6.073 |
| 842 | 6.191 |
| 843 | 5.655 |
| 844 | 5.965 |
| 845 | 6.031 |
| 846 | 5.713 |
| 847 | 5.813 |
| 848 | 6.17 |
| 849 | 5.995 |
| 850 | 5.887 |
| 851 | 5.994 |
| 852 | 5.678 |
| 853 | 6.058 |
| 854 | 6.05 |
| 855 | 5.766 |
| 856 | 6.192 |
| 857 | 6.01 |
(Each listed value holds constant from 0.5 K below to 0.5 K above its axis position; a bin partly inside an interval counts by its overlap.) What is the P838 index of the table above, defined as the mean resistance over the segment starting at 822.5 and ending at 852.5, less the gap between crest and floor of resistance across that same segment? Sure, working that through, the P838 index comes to 5.09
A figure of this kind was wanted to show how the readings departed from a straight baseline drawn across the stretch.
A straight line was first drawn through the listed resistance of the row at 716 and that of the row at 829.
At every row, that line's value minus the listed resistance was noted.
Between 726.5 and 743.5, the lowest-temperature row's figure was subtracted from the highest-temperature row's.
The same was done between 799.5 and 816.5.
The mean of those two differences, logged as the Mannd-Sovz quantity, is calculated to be 0.1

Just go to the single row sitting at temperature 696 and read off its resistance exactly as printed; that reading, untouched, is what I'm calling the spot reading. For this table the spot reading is 5.133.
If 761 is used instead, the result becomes 4.047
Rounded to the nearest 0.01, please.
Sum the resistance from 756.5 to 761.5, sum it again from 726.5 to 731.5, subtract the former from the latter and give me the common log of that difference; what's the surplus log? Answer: 0.69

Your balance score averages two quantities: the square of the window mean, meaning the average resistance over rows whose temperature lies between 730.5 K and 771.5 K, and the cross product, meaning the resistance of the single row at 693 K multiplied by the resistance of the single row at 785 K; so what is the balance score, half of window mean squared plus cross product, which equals 24.5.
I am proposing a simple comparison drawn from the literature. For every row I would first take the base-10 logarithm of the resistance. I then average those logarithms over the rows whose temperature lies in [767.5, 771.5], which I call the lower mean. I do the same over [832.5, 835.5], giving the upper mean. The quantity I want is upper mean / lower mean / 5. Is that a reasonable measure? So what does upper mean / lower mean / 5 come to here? 0.269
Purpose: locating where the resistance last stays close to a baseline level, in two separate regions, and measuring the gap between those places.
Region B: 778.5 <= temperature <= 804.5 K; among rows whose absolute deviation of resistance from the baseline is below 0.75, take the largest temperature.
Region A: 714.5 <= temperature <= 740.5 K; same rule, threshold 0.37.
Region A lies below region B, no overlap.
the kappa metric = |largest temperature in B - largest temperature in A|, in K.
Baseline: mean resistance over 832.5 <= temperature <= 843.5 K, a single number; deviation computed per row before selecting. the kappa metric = 69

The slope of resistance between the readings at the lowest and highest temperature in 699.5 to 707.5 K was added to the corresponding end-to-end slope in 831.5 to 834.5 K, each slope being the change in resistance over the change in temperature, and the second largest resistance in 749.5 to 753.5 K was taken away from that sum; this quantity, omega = -5.41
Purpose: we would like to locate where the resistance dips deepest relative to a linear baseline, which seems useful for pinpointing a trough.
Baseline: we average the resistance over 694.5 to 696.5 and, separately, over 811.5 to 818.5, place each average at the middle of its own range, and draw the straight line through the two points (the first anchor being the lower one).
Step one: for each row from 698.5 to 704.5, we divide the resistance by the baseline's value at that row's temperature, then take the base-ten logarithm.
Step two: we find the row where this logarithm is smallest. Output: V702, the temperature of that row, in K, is 702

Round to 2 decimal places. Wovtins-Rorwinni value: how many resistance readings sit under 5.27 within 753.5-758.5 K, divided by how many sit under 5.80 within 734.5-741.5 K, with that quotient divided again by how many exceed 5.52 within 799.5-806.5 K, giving 0.10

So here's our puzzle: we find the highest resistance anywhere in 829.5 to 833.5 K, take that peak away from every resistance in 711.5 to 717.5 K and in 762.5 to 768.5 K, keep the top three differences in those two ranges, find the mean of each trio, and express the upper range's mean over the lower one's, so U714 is 3.4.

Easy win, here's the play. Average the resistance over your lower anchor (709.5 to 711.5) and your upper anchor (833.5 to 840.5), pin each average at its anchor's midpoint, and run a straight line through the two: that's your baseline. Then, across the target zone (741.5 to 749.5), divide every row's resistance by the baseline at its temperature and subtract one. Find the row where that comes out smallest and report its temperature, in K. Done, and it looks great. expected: 749 K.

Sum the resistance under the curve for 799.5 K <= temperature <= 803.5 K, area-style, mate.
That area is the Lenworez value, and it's 23.1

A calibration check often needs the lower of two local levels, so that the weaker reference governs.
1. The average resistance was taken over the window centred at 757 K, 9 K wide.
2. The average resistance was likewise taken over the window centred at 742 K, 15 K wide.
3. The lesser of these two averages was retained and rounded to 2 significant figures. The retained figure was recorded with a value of 4.7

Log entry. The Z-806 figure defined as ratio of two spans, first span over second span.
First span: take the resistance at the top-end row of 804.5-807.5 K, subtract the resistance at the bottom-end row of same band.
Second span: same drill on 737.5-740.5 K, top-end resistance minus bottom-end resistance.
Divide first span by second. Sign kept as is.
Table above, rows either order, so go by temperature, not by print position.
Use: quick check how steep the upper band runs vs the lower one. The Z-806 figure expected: 1.3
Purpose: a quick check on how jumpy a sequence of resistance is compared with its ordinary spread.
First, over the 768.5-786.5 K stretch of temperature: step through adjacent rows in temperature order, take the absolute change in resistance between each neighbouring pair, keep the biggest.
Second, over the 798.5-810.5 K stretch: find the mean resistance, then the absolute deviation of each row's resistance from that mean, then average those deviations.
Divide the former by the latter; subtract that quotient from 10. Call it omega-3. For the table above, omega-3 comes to 2.9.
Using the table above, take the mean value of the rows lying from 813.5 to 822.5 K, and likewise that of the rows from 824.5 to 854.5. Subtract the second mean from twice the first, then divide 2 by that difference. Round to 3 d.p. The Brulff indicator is 0.339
